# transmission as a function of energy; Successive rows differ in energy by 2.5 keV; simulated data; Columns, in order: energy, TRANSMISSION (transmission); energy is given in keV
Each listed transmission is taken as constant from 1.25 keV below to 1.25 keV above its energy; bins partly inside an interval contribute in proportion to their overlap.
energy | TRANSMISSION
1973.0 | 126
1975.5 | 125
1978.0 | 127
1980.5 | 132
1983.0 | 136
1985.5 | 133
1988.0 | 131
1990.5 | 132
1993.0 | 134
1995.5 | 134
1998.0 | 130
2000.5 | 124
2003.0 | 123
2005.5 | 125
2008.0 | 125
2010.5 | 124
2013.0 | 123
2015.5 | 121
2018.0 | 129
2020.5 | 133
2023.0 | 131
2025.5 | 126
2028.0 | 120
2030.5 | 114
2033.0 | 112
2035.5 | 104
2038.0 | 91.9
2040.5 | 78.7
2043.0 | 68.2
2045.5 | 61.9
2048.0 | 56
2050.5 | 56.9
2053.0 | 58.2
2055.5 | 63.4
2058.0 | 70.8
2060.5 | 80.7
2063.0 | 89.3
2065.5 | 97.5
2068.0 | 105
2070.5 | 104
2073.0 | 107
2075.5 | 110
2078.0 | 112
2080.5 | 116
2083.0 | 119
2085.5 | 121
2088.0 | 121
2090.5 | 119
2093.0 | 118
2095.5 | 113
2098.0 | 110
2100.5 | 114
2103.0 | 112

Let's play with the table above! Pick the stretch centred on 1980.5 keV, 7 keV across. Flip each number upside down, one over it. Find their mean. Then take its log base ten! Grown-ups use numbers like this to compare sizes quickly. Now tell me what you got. -2.12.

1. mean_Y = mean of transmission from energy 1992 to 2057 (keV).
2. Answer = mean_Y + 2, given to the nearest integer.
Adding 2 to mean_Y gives 108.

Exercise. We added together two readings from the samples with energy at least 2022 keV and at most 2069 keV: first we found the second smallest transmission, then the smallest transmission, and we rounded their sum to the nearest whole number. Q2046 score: 113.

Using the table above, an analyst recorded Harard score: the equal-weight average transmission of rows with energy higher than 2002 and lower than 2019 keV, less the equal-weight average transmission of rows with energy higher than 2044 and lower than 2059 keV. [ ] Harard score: 63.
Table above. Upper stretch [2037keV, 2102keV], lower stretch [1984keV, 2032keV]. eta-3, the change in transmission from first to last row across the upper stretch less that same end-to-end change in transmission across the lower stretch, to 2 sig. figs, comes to 41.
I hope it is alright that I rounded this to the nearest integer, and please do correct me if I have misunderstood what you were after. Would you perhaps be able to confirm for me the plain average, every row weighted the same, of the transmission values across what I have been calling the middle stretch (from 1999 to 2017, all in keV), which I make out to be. 124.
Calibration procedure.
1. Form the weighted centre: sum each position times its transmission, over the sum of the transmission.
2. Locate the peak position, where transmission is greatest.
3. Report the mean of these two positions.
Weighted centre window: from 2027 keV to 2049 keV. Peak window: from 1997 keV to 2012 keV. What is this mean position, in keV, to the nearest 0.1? 2017.2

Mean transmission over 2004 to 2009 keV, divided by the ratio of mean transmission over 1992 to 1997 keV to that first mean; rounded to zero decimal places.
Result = 117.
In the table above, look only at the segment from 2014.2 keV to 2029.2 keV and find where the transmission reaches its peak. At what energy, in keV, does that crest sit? 2020.5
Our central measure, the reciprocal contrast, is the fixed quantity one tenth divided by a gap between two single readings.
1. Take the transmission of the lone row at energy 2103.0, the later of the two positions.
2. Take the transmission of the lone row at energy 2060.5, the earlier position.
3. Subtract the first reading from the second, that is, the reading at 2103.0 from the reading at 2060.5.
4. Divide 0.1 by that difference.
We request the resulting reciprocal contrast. -0.0032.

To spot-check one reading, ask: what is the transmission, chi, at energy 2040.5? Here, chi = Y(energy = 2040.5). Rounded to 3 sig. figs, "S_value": 78.7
